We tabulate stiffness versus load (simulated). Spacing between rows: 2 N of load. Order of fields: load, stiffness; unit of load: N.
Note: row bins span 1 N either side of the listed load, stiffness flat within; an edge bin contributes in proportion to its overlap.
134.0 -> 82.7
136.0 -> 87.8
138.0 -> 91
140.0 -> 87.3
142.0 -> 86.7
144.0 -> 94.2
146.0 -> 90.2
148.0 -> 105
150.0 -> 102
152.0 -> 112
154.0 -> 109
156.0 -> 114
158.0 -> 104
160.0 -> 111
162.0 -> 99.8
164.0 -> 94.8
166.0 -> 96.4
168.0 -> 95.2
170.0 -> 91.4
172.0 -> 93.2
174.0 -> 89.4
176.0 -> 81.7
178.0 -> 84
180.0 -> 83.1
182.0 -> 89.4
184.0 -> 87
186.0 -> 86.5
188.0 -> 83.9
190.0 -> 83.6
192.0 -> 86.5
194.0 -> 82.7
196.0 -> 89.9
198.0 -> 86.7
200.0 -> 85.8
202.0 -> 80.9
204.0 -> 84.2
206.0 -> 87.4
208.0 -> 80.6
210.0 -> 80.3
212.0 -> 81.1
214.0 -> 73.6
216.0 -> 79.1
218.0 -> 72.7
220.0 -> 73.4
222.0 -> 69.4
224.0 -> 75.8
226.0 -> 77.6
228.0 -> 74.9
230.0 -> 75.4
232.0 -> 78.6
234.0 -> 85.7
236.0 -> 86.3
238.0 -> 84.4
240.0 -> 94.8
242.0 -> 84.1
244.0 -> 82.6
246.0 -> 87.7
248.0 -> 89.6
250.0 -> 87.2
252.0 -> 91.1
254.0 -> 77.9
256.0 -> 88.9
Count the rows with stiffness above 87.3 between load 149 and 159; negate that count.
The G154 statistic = -5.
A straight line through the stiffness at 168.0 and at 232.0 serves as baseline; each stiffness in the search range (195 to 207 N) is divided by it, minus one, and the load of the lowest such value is 202.0 N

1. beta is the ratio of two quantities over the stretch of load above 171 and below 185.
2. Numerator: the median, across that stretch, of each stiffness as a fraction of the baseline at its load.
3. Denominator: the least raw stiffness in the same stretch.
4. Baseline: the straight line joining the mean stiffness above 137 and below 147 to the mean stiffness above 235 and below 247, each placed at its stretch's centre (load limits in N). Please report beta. 0.0120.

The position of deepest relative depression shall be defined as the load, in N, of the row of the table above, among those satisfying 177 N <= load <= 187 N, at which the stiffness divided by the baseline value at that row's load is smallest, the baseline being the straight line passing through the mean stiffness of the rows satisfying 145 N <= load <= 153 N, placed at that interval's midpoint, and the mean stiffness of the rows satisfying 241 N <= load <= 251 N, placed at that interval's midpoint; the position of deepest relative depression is 180.0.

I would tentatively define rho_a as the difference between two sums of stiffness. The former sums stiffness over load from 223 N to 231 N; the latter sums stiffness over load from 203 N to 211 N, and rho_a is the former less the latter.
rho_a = -29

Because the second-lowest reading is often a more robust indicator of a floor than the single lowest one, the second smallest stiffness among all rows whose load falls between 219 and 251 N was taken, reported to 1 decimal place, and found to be 73.4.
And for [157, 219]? 73.6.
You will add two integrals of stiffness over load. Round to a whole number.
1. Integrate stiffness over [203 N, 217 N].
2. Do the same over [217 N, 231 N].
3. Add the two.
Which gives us 2171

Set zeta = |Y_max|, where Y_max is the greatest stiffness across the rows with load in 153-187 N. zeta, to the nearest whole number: 114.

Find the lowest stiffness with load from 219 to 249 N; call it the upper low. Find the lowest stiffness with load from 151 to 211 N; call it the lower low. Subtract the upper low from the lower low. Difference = 10.9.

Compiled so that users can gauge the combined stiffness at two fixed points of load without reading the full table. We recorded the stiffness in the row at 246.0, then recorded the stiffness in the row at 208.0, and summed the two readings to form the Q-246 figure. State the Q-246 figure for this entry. 168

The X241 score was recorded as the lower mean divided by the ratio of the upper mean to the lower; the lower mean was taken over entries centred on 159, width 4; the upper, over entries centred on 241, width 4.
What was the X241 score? 129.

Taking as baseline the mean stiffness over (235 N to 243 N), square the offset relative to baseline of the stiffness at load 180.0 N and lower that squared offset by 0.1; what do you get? 18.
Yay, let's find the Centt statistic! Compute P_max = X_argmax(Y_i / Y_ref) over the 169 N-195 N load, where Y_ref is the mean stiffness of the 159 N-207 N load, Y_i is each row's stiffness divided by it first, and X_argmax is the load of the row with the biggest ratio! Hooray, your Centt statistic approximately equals 172.0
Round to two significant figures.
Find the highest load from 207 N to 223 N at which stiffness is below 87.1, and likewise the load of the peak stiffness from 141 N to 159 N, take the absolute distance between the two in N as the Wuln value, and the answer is 66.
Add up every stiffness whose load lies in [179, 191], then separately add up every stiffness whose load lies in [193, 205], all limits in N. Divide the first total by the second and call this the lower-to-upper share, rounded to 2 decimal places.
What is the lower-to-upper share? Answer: 1.01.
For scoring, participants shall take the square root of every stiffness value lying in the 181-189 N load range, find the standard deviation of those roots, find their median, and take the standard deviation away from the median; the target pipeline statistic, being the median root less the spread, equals 9.2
